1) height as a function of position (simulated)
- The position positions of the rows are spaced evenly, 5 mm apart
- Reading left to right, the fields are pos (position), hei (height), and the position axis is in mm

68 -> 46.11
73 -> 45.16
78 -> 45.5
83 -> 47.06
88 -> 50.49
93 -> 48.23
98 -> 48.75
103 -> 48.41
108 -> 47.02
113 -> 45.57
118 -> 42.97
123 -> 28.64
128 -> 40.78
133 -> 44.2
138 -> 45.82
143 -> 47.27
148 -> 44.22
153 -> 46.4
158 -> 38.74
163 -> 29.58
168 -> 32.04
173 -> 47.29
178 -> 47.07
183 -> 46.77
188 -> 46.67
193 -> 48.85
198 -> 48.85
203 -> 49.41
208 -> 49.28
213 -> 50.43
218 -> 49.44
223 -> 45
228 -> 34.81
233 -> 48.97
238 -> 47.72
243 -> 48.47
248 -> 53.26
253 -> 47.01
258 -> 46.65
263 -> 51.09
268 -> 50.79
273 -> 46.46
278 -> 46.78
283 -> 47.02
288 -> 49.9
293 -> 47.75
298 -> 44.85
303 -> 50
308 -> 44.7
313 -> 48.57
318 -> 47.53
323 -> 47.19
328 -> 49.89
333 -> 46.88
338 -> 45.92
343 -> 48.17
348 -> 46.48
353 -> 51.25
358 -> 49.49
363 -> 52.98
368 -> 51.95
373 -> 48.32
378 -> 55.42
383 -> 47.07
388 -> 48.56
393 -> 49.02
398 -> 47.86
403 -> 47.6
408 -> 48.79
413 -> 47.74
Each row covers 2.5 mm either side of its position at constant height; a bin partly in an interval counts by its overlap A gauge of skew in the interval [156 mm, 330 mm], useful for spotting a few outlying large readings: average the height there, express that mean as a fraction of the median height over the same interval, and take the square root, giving 0.99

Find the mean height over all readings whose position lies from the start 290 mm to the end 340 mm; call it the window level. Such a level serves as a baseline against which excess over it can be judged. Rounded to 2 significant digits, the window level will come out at 47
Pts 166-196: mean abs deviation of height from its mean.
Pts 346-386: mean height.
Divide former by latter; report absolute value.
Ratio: 0.084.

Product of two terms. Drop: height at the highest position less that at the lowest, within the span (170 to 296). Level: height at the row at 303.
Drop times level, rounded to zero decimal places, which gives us 23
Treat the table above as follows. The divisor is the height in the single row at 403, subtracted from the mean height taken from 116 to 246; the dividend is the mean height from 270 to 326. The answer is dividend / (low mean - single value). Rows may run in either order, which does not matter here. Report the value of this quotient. -14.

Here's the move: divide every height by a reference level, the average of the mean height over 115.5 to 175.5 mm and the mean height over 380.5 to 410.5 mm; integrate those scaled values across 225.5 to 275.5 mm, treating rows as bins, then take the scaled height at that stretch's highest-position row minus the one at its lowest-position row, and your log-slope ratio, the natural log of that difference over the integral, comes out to -5.3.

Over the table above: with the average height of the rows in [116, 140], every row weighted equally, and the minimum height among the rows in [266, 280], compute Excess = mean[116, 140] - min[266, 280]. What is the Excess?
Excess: -6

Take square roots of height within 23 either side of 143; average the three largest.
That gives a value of 6.82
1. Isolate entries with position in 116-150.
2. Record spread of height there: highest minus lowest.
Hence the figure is 19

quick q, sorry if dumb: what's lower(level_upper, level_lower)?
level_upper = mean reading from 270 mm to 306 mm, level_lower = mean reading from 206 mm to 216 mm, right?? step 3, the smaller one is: 47.5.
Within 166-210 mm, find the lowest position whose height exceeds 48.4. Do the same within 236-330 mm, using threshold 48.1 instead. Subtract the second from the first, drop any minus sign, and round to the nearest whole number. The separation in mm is 50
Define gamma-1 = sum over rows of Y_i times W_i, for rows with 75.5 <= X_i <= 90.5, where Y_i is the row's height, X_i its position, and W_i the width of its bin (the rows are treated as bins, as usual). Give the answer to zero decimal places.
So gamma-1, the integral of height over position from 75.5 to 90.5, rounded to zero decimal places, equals 715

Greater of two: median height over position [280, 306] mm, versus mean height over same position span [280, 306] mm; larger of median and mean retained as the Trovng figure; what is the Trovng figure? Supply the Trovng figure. 48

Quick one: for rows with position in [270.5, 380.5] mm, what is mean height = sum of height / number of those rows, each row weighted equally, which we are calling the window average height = 49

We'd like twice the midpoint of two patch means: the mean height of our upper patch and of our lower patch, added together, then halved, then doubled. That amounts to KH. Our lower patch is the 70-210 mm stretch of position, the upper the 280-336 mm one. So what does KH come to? 92.3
